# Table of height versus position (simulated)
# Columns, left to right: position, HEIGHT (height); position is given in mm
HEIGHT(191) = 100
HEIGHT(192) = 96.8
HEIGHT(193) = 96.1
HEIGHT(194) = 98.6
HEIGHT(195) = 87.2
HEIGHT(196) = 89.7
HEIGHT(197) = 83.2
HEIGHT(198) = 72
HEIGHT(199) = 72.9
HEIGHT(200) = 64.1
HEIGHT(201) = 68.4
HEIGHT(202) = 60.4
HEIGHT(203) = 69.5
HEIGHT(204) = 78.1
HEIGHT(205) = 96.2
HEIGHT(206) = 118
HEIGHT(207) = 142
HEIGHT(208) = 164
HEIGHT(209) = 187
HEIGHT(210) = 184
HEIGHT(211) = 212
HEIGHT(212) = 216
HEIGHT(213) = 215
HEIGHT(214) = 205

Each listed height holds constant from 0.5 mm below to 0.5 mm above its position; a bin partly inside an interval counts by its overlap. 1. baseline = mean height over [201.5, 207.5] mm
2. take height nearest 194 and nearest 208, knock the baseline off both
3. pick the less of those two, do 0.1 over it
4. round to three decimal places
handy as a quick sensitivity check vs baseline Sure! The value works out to 0.022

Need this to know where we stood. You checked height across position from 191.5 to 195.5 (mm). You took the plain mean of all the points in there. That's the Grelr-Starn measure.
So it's 95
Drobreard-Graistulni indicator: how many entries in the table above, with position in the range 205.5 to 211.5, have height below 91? 0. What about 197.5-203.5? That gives 6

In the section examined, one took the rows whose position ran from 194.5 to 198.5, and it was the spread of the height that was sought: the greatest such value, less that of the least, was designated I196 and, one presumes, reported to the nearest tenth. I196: 17.7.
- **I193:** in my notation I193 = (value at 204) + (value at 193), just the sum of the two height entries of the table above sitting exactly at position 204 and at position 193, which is 174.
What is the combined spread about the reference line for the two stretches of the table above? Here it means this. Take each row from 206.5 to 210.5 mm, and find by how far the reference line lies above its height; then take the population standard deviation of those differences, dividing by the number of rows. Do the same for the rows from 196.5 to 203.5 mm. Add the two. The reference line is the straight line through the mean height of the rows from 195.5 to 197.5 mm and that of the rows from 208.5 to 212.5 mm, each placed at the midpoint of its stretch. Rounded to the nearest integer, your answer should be 32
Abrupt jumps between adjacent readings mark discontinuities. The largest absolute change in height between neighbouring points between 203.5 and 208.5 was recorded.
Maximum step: 24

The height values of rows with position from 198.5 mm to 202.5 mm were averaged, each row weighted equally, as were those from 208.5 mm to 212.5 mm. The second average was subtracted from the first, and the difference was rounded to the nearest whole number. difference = -133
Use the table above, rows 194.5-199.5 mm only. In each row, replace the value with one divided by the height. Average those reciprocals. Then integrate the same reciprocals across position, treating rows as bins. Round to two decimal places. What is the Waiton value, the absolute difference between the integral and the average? 0.05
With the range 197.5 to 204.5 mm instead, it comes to 0.09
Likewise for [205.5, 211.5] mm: 0.03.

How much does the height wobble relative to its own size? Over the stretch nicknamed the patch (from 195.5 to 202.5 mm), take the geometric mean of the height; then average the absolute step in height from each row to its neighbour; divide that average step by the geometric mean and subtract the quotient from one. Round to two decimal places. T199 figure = 0.91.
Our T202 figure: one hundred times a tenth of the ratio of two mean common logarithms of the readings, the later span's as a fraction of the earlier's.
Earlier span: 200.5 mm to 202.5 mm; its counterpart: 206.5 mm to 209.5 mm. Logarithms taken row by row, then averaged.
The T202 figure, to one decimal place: 12.2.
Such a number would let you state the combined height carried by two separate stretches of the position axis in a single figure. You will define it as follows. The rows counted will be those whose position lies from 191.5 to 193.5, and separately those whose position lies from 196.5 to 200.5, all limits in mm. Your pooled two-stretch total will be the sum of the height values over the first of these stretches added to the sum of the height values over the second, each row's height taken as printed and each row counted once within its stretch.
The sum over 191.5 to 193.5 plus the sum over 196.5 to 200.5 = 485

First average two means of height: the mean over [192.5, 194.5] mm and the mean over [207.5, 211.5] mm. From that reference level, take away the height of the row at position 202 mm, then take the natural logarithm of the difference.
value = 4.40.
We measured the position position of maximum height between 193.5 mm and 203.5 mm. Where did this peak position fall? 194 mm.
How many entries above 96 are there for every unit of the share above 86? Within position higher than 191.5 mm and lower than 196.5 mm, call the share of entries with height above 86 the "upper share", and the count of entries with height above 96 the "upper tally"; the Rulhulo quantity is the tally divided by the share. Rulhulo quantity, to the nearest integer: 3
